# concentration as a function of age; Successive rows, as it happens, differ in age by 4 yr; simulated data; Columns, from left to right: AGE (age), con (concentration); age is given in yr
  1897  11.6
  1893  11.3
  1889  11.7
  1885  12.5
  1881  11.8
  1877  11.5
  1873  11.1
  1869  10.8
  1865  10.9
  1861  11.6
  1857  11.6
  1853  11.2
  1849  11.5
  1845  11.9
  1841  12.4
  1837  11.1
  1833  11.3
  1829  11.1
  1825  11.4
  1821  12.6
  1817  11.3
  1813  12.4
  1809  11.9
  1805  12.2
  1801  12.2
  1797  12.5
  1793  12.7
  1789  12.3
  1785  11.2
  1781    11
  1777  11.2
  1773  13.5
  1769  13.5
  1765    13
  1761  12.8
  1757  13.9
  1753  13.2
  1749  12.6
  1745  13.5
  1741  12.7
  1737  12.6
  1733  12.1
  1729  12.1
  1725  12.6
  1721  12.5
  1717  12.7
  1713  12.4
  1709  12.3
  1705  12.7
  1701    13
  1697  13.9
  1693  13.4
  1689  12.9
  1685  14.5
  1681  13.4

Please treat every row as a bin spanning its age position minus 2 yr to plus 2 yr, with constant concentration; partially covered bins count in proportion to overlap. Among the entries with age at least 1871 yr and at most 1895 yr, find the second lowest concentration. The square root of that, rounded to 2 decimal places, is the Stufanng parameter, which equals 3.36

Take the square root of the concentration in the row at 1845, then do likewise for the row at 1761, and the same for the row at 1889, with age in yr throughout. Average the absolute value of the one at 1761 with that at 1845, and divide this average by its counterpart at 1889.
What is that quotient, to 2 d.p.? 1.03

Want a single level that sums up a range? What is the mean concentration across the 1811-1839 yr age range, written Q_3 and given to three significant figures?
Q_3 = 11.6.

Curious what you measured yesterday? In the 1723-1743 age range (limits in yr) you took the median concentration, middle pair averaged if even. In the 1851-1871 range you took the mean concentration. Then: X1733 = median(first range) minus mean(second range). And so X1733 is 1.4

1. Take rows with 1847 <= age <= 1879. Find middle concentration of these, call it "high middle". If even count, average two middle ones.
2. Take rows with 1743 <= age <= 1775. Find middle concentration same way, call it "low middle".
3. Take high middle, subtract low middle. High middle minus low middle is -2.0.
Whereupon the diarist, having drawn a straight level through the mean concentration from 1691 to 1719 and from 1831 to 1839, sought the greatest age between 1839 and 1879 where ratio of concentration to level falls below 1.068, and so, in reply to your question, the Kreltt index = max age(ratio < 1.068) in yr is 1873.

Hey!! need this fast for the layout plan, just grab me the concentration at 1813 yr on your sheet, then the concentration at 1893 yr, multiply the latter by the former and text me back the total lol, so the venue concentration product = 140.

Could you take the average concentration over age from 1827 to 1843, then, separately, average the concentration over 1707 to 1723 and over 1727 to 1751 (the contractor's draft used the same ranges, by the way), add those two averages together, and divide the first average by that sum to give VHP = 0.458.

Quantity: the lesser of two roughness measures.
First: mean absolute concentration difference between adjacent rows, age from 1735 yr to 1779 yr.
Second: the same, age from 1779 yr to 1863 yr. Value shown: 0.51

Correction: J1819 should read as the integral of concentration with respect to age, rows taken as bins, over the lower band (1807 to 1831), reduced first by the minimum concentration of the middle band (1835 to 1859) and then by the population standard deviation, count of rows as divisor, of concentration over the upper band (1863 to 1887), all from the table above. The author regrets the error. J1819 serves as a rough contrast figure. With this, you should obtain 271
